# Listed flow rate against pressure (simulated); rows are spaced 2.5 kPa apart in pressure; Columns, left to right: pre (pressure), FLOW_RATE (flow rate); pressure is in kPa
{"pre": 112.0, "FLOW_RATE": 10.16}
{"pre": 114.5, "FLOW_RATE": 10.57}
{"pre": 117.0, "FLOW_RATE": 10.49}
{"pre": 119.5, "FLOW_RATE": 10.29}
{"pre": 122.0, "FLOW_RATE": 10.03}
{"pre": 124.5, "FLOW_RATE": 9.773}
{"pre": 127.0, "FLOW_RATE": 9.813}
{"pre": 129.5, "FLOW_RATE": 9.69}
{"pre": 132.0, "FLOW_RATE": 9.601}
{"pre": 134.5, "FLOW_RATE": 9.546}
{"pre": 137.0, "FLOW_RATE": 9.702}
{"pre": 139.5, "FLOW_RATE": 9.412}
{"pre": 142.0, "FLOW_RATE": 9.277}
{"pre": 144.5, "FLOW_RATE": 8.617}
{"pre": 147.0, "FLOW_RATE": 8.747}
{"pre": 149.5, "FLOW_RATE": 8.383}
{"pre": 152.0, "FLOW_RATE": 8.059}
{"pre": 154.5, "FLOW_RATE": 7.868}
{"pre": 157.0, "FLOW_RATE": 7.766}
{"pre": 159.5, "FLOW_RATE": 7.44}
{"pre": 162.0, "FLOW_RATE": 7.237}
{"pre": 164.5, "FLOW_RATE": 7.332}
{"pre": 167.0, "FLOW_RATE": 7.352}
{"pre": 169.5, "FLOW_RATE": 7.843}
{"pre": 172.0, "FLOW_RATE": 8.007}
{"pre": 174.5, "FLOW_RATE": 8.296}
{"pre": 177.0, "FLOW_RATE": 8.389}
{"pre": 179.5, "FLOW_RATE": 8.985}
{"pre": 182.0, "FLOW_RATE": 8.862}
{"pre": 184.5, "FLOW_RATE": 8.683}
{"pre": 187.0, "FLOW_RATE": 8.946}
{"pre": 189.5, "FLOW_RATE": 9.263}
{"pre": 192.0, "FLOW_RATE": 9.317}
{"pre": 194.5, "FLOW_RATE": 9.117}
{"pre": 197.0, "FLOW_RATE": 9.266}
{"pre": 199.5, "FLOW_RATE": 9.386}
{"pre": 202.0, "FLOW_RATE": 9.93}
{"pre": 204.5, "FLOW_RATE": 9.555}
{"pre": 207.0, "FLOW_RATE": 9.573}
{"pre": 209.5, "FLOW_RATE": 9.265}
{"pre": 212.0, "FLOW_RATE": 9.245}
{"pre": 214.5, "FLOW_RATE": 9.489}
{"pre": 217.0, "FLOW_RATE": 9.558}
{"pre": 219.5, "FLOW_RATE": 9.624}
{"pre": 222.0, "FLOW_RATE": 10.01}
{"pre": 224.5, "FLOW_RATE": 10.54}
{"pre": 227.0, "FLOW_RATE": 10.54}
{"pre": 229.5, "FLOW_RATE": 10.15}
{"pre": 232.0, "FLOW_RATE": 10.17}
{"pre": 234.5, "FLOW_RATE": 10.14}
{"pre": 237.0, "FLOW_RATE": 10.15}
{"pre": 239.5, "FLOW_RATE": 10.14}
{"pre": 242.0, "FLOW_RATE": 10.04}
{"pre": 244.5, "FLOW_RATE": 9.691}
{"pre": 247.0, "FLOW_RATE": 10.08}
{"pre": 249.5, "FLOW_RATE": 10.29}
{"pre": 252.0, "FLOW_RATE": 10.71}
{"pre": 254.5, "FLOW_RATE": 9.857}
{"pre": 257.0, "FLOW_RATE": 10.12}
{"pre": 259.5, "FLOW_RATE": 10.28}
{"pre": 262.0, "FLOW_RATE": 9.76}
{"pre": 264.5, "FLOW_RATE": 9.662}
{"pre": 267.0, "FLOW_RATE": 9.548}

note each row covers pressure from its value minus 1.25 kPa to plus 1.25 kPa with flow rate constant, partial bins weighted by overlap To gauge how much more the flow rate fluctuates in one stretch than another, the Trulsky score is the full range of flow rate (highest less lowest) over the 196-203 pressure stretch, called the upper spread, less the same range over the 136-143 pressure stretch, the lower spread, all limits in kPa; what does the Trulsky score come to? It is 0.24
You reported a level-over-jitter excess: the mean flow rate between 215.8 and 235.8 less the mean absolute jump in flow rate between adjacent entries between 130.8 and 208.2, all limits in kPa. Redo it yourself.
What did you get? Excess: 9.9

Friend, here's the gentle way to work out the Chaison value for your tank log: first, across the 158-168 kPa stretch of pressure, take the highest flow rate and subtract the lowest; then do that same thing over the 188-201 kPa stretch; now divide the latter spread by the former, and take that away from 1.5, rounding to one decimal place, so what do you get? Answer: 0.2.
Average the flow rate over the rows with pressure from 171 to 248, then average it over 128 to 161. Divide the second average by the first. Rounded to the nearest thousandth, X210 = 0.924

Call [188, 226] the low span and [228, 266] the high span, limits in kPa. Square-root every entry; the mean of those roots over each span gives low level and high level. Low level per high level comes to 0.97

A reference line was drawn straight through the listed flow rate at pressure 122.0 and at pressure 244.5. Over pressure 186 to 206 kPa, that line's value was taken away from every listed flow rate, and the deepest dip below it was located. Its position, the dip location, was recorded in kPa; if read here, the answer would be 187.0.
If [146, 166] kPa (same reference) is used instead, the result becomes 162.0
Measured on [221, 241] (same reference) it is 222.0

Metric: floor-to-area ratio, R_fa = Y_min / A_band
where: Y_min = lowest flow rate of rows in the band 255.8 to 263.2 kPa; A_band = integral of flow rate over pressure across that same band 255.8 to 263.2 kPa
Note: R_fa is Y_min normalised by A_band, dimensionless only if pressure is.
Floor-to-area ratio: 0.13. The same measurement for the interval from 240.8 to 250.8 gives 0.10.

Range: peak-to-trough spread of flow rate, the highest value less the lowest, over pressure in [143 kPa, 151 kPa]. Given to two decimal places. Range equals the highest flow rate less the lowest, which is 0.36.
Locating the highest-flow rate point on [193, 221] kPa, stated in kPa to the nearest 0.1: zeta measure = 202.0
